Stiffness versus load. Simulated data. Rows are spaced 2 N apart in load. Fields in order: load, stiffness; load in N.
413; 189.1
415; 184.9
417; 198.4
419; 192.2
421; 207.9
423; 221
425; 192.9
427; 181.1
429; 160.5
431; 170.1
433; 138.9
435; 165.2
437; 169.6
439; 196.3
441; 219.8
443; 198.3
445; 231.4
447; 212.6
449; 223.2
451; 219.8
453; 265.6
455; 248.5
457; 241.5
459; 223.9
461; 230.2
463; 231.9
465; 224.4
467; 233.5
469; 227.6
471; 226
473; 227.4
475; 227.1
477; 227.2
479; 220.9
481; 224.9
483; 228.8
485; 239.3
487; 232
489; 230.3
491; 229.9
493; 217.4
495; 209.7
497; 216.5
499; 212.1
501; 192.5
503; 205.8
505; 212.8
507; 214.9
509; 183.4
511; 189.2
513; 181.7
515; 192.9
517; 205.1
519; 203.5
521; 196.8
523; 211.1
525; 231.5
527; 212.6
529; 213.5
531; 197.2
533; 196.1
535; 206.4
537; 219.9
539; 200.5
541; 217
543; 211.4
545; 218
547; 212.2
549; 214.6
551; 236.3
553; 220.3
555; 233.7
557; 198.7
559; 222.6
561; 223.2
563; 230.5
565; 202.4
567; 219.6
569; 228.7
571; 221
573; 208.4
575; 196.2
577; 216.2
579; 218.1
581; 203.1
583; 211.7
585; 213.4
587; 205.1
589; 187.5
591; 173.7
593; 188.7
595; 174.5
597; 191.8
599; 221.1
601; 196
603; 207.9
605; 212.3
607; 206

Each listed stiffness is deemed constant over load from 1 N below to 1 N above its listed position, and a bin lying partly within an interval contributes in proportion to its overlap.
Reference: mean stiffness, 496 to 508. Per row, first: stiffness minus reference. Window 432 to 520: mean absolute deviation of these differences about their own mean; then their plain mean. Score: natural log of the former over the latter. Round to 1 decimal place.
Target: 1.1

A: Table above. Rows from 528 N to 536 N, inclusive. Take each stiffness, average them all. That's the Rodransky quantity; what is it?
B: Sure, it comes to 203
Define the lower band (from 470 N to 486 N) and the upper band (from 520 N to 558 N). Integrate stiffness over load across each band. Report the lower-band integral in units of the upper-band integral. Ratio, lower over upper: 0.45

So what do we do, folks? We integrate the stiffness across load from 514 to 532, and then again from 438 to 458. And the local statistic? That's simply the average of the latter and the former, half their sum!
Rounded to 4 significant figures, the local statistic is 4121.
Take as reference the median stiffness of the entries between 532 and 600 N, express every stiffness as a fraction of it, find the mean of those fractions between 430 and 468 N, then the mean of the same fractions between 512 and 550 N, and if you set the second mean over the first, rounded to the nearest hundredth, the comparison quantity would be 0.97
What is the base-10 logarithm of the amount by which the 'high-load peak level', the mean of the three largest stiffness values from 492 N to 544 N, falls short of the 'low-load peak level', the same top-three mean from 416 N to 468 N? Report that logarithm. 1.5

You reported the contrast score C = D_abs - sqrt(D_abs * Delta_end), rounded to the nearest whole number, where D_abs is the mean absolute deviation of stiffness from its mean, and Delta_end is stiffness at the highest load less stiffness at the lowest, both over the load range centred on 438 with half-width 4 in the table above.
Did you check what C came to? -13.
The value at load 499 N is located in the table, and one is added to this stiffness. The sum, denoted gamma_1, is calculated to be 213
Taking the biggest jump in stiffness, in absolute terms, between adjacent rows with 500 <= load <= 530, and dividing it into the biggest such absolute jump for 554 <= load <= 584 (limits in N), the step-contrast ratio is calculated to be 1.1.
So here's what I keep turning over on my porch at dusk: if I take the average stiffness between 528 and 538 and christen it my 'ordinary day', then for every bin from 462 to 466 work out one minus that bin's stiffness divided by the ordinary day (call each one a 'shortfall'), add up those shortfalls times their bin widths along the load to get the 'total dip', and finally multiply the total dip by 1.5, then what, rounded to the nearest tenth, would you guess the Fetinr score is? -0.6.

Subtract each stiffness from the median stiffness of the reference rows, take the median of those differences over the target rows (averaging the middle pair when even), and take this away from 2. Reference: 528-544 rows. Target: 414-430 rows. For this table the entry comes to -14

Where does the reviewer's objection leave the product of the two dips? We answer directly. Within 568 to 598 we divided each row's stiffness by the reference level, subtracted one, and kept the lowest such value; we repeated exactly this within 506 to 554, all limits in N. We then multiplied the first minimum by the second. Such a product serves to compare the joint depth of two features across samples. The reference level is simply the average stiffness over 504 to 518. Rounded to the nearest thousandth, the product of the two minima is 0.009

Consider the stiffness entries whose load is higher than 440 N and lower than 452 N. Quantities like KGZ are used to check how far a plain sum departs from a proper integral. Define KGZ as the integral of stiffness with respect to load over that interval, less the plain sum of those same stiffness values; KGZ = 1305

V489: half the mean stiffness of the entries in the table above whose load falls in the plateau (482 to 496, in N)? 113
